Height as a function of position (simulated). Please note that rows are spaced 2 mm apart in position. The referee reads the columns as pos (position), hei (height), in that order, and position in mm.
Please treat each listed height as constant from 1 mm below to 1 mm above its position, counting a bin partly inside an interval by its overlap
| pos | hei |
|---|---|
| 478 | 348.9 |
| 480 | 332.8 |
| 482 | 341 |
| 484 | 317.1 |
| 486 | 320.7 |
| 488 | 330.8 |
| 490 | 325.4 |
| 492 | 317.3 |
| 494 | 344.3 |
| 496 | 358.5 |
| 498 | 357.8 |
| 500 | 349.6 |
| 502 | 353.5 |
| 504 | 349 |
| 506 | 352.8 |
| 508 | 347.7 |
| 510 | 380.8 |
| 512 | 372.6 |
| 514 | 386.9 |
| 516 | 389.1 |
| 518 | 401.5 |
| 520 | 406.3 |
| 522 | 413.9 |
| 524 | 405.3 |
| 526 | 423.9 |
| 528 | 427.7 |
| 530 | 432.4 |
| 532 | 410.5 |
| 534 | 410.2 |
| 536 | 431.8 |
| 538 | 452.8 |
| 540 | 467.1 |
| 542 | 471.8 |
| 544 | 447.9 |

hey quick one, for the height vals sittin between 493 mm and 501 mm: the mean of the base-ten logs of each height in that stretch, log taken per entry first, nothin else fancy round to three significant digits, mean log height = 2.55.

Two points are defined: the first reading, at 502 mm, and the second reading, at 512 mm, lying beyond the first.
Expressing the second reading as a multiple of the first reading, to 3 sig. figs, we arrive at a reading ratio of 1.05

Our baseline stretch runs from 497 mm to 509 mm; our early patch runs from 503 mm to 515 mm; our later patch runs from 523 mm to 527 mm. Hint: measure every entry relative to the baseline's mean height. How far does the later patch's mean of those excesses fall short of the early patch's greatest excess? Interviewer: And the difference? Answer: -28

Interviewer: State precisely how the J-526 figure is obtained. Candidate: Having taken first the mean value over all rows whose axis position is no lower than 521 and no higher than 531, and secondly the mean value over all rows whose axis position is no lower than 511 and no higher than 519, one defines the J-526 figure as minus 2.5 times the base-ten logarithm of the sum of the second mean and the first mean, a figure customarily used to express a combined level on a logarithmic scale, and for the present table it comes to -7.27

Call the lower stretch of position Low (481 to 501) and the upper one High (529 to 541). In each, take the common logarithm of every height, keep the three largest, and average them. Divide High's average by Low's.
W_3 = 1.04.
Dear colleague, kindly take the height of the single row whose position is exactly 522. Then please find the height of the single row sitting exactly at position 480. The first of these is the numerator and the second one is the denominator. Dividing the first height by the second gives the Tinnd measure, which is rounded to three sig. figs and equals 1.24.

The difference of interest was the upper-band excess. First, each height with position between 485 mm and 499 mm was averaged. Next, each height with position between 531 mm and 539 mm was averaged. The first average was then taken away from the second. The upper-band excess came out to 90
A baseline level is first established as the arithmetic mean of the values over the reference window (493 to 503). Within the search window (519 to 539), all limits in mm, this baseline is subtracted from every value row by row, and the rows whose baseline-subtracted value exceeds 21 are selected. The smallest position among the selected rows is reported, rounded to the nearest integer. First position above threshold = 520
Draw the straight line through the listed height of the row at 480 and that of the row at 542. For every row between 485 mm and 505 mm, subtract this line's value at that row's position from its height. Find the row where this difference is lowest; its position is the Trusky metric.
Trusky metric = 492 mm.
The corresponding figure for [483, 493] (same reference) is 492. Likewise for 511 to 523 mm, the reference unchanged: 512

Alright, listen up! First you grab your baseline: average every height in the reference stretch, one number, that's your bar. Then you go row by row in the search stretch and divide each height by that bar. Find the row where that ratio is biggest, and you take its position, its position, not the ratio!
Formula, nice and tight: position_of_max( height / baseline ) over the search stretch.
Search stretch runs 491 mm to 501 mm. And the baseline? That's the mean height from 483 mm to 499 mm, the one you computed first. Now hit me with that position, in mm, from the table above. 496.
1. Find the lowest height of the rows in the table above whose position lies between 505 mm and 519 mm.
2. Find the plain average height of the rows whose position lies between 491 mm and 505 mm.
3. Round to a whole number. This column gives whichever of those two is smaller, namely 347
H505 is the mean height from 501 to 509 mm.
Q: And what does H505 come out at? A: 351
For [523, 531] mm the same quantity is 422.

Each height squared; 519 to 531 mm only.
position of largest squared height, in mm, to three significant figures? 530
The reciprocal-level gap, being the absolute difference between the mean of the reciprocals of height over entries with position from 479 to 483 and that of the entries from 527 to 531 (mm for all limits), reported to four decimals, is 0.0006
